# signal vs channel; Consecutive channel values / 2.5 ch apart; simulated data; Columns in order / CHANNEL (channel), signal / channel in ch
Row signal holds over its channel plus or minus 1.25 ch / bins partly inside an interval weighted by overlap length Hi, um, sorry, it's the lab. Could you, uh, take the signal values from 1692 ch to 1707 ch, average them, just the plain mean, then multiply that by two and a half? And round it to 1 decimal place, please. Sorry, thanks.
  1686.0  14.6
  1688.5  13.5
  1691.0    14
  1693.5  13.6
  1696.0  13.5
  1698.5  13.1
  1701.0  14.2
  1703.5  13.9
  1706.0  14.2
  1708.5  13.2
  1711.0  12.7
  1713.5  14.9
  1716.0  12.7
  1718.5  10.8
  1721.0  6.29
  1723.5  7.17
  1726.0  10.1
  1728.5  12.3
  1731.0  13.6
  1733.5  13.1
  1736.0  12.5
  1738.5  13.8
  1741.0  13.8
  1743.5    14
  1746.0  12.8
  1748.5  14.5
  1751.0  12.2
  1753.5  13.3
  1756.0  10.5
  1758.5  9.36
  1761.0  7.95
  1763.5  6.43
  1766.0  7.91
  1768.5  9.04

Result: 34.4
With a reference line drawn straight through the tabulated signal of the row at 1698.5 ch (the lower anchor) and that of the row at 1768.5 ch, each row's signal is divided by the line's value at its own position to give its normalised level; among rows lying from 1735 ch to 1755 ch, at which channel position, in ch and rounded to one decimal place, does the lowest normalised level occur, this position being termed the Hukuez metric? 1736.0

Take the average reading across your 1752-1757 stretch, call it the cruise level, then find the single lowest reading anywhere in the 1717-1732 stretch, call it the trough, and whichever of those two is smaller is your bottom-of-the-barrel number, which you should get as 6.3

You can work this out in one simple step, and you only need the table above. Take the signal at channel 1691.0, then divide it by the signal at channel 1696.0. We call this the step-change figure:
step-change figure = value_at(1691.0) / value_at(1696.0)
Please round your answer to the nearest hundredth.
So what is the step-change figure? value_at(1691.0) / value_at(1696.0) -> 1.04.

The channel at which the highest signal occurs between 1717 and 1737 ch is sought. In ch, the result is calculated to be 1731.0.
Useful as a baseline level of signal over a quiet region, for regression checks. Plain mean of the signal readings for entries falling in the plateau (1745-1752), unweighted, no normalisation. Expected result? 13.2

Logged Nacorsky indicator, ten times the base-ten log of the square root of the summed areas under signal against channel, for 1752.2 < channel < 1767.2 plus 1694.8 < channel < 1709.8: 12.7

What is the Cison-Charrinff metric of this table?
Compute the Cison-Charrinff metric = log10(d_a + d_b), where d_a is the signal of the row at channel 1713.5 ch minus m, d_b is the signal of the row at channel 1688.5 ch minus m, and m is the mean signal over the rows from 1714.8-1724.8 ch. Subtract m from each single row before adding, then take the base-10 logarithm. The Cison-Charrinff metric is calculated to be 1.0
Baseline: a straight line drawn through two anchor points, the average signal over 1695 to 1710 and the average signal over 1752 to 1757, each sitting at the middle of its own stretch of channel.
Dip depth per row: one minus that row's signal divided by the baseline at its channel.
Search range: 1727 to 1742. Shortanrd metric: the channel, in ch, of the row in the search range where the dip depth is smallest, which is 1741.0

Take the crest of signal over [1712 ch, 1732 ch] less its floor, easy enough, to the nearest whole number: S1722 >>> 9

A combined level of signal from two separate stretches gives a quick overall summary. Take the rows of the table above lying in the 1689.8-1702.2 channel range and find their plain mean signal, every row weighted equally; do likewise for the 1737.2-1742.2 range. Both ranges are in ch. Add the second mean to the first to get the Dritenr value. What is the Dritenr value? 27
